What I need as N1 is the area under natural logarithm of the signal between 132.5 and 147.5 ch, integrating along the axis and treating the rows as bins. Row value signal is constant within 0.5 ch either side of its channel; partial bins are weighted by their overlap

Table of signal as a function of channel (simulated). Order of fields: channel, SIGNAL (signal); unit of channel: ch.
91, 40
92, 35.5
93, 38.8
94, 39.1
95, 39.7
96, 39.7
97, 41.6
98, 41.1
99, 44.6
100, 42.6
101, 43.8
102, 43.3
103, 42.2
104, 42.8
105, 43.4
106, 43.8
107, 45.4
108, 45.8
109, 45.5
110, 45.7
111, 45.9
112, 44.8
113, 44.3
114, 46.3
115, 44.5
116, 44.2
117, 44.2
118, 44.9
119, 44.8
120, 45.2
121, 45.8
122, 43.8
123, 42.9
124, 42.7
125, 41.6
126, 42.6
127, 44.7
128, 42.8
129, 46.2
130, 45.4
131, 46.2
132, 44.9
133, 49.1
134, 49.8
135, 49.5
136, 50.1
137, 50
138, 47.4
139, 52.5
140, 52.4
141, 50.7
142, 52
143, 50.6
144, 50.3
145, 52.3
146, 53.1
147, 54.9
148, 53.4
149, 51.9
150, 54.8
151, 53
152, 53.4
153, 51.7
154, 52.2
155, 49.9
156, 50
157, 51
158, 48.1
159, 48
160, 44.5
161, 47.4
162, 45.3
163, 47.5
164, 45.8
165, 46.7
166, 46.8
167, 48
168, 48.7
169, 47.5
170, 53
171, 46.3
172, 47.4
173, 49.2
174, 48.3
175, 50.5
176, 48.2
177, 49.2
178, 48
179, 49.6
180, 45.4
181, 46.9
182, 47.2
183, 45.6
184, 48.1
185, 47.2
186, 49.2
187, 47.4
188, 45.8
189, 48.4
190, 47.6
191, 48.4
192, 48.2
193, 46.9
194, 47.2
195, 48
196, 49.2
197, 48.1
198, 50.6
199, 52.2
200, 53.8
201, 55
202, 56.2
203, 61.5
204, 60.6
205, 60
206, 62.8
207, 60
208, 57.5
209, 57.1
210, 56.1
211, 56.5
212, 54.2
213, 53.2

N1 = 59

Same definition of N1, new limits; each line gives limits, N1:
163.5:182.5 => 74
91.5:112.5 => 79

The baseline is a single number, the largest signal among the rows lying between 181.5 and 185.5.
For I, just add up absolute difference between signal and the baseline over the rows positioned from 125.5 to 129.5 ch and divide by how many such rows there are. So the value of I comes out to 4.0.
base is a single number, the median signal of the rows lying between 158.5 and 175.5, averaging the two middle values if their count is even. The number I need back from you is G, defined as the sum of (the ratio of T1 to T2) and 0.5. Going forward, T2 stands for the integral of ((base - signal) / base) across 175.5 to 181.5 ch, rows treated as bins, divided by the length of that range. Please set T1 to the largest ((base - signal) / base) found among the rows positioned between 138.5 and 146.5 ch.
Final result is 8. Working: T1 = -0.06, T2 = -0.008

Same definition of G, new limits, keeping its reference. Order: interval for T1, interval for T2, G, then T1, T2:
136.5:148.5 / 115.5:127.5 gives 1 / 0.00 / 0.075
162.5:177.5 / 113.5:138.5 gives 1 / 0.04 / 0.040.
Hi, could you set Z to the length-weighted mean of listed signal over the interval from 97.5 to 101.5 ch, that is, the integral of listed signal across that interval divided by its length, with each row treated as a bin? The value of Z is 43.0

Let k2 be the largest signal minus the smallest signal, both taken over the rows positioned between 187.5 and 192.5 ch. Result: 2.6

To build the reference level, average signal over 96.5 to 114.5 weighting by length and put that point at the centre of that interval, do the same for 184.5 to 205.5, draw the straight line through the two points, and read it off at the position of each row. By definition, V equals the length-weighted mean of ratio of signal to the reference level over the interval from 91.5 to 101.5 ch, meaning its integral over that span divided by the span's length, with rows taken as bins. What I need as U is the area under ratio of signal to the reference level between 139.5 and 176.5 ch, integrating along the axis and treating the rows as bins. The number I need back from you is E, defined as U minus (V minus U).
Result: 76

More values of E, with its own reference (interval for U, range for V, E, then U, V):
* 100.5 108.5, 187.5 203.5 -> 15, 8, 0.99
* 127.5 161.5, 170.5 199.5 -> 71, 36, 0.96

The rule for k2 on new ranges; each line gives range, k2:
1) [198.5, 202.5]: 4.0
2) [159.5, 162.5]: 2.9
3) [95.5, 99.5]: 4.9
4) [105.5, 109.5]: 2.0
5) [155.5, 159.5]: 3.0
